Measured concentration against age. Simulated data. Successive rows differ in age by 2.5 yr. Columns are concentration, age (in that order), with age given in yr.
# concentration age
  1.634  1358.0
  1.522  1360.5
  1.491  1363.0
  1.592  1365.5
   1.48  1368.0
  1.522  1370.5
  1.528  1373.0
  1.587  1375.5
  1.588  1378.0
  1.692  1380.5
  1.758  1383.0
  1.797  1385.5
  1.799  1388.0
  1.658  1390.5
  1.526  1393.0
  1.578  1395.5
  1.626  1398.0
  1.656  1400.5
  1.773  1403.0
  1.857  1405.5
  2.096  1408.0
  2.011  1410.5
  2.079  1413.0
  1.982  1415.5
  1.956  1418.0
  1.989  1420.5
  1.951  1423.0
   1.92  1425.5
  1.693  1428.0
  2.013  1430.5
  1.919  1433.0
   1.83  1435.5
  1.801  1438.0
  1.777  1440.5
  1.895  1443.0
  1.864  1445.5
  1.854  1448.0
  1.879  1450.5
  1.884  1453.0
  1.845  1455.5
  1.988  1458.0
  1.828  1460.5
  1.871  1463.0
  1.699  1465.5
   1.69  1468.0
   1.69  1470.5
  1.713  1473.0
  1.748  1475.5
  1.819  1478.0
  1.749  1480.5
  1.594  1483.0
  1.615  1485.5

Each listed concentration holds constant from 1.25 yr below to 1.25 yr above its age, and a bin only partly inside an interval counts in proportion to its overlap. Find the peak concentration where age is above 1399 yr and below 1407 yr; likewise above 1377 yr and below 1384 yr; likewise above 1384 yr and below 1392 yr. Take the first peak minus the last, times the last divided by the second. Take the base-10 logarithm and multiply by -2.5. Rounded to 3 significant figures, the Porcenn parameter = 3.07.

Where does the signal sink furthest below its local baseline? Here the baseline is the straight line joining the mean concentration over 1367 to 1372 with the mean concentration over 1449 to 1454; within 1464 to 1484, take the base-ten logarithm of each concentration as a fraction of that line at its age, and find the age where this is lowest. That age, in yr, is 1483.0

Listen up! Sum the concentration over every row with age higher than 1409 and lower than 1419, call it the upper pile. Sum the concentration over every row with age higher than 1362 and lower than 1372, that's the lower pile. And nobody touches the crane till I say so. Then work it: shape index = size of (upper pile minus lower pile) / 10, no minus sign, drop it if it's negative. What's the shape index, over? 0.194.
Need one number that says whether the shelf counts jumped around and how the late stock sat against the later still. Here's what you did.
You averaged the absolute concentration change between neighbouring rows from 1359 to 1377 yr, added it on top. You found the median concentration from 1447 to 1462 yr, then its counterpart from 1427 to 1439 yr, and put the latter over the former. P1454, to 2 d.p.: 1.04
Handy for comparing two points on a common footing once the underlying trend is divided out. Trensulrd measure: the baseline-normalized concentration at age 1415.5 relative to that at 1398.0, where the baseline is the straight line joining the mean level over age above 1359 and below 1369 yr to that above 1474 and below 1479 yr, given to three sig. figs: 1.19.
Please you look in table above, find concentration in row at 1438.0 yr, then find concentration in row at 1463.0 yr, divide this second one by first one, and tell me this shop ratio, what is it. 1.04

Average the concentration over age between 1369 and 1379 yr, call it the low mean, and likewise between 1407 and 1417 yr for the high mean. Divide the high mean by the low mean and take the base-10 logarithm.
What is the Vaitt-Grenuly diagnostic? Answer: 0.118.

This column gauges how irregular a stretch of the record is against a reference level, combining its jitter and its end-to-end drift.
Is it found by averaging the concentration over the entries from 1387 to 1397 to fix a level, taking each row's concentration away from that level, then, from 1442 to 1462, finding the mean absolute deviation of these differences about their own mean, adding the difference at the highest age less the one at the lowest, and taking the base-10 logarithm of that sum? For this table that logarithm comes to -1.00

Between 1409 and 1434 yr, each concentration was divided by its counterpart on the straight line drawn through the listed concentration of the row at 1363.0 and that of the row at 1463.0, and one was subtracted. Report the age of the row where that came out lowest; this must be 1428.0 yr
